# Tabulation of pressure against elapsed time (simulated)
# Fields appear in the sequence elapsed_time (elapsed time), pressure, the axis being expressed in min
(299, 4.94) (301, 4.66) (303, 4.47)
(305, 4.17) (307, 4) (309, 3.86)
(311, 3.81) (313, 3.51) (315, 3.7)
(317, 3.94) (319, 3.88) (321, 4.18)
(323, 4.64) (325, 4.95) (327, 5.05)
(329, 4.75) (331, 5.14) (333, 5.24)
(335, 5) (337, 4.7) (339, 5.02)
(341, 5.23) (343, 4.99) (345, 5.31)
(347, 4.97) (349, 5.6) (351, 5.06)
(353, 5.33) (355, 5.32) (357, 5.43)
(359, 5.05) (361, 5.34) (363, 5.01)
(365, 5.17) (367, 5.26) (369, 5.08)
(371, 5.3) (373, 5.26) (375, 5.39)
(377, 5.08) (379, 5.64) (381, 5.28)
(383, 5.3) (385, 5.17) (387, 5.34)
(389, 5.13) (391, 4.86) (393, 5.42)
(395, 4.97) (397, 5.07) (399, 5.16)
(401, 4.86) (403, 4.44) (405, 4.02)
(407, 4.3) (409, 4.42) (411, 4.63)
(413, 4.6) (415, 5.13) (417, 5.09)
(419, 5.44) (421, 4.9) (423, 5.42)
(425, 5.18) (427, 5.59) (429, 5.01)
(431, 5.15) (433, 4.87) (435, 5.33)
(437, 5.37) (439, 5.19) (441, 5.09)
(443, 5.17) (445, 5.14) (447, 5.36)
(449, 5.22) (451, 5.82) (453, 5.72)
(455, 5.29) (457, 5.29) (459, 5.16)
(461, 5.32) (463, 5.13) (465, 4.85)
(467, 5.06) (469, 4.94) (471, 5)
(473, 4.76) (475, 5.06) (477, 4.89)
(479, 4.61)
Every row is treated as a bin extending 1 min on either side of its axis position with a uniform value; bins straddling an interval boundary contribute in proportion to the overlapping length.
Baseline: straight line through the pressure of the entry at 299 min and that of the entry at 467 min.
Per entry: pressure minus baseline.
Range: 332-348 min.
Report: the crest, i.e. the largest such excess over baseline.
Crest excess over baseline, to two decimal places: 0.34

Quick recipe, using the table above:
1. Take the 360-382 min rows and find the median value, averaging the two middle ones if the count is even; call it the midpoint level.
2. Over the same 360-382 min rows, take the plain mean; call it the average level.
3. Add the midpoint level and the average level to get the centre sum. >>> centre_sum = 10.52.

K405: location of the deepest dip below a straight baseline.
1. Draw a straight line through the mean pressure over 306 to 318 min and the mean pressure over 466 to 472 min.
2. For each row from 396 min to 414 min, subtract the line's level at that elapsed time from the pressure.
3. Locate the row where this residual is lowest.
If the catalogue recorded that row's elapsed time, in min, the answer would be 405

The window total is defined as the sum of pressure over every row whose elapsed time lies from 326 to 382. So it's 145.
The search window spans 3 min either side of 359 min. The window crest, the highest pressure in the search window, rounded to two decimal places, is 5.43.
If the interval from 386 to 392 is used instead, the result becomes 5.34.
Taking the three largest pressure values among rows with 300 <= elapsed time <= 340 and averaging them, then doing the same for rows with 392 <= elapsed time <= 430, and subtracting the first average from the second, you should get 0.34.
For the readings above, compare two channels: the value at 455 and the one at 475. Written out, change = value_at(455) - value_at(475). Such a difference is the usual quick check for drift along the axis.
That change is 0.2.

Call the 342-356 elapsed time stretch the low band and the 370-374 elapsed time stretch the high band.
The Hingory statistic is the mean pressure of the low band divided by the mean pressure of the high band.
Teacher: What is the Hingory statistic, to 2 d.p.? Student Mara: 0.99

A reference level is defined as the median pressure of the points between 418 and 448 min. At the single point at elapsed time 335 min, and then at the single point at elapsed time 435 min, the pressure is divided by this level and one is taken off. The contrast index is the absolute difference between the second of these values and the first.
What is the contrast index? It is 0.064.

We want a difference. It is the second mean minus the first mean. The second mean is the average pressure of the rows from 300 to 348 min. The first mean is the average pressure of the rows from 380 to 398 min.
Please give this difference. -0.62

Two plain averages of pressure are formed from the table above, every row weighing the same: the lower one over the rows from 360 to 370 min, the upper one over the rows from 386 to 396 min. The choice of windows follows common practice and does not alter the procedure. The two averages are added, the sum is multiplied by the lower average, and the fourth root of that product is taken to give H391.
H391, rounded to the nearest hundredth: 2.70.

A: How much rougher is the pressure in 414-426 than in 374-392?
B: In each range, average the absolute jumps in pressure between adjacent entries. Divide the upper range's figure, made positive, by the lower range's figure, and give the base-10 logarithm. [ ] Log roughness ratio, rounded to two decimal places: 0.12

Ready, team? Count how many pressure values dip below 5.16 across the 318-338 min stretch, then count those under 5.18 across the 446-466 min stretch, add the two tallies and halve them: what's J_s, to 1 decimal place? 6.0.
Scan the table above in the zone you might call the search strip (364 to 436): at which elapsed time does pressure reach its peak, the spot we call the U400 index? 379 min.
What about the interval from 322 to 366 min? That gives 349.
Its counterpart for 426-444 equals 427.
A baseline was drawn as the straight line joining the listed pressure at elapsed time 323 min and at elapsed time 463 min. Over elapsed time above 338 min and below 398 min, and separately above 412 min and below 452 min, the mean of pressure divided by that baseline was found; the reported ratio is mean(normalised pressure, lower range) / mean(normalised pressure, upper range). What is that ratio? 1.05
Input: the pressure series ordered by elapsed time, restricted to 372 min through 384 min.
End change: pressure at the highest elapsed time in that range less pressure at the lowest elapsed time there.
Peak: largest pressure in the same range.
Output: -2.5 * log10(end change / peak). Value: 5.4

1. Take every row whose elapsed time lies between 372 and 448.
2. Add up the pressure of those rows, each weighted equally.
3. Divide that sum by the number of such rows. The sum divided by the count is 5.07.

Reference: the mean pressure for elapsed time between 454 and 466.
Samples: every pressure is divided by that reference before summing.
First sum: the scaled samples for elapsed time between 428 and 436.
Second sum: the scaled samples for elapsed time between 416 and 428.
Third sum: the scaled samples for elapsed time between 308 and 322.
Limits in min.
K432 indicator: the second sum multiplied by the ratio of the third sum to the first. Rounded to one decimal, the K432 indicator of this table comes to 8.1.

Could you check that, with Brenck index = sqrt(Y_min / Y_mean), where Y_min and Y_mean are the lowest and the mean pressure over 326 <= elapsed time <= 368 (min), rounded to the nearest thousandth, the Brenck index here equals 0.956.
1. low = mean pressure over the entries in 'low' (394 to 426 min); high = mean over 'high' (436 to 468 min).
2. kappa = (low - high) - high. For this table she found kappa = -5.7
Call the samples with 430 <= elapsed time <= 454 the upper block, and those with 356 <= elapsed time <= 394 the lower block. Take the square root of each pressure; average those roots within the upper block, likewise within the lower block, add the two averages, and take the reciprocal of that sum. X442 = 0.218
